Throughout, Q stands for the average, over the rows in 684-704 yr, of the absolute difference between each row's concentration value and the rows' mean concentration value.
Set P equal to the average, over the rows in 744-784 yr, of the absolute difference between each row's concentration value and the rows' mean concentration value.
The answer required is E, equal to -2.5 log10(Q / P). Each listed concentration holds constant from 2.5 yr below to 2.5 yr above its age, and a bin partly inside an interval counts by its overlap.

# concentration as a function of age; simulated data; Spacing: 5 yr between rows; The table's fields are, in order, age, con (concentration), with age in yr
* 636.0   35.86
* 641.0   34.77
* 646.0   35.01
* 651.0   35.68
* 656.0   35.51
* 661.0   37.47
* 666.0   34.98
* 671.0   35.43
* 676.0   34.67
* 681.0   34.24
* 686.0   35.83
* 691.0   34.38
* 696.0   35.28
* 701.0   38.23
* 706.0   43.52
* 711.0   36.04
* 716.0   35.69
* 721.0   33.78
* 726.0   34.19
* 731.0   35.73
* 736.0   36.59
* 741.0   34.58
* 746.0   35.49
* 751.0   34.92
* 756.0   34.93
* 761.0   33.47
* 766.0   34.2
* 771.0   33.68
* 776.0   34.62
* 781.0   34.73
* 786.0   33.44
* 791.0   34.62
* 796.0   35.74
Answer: -0.8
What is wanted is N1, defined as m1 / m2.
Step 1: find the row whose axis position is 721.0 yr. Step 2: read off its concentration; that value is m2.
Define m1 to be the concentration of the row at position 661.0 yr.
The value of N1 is 1.109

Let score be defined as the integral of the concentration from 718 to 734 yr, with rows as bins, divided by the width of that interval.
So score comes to 34.7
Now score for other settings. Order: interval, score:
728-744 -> 35.6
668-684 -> 34.8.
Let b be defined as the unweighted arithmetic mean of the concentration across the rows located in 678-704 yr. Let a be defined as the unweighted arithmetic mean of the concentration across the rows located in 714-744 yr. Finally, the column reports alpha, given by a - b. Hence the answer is -0.5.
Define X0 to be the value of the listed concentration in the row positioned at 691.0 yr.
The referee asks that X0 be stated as 34.38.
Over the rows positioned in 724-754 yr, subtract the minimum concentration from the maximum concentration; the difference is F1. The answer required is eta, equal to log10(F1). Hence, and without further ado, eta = 0.4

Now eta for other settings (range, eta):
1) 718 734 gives 0.3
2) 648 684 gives 0.5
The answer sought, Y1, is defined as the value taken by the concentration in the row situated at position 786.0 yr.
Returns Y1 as 33.44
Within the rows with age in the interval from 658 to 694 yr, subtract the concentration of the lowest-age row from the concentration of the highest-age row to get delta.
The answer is -3.1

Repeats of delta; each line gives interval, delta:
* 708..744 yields -1.5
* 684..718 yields -0.1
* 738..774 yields -0.9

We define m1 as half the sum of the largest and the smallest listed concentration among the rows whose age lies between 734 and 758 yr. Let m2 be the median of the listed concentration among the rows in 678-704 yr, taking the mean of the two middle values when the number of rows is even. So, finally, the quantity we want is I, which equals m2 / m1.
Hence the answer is 0.99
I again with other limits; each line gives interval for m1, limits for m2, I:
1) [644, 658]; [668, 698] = 0.99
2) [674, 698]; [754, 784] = 0.98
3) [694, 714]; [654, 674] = 0.90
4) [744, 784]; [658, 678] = 1.02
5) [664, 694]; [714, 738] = 1.02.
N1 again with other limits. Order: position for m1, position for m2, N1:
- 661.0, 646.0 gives 1.070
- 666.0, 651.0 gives 0.980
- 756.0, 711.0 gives 0.969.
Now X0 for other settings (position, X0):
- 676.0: 34.67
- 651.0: 35.68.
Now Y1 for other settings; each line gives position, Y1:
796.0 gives 35.74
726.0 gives 34.19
